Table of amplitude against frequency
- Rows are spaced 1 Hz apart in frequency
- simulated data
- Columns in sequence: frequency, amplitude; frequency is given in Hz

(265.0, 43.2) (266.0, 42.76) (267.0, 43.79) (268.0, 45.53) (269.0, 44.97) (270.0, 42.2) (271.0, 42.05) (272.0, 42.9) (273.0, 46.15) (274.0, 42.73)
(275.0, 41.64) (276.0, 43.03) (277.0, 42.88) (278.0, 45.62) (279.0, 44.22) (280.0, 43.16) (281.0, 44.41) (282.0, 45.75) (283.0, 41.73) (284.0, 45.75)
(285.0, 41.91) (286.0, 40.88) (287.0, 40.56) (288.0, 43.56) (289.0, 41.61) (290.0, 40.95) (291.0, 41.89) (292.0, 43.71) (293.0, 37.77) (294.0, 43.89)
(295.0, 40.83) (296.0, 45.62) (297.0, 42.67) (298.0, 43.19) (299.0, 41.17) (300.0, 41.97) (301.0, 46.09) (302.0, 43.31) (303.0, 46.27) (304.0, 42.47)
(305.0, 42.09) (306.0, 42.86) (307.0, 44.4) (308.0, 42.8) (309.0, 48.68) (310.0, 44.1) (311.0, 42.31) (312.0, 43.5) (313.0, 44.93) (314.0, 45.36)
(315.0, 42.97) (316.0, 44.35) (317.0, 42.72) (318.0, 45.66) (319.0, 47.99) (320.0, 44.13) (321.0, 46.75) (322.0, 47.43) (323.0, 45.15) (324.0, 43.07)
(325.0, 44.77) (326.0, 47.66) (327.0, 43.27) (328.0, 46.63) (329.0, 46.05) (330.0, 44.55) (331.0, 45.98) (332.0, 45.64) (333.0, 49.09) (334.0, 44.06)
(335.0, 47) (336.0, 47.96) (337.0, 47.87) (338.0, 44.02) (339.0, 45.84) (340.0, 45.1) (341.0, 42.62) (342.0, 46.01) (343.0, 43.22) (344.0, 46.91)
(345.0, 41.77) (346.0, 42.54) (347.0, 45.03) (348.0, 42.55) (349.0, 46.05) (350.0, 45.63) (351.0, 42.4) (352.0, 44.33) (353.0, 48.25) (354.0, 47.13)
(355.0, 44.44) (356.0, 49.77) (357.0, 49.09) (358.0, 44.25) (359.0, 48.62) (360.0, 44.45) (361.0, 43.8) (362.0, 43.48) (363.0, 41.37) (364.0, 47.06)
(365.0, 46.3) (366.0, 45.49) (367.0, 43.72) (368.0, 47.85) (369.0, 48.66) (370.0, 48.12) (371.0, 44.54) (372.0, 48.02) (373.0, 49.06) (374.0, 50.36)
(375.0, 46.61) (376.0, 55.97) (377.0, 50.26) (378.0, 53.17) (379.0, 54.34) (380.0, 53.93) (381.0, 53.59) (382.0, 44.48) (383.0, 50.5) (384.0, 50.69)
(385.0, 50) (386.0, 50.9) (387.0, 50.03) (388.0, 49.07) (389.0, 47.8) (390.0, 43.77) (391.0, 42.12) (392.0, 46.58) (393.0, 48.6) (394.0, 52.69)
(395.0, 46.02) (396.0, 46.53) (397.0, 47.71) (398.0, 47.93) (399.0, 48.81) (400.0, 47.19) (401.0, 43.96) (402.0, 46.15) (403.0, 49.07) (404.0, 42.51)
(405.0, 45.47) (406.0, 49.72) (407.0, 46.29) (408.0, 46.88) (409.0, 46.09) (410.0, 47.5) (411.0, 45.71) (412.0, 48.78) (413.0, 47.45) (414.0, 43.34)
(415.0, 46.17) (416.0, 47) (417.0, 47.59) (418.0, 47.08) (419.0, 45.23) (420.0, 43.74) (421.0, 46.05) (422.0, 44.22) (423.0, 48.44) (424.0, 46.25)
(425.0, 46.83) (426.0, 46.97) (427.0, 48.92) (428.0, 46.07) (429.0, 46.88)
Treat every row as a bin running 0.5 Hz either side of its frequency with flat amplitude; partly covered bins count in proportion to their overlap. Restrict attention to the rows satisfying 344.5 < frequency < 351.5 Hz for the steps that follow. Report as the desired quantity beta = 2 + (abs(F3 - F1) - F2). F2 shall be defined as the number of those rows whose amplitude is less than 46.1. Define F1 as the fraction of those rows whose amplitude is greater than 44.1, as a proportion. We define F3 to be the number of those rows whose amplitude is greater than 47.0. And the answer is -4.6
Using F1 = 0.4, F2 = 7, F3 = 0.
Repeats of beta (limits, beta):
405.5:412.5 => 2.0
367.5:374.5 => 6.0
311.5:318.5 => -4.4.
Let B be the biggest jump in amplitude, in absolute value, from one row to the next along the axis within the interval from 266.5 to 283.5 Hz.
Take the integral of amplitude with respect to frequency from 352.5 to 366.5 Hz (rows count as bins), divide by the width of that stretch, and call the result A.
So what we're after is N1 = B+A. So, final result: 50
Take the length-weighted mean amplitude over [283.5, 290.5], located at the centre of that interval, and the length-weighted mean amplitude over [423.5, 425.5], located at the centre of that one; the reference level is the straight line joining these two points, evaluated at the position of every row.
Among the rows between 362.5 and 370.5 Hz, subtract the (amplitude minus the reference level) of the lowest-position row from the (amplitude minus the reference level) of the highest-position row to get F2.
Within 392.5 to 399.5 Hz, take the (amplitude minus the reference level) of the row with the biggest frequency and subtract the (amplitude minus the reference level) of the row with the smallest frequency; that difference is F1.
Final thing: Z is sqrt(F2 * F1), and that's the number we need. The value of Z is 0.4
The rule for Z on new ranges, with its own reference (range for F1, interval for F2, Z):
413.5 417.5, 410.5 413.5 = 2.6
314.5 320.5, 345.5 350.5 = 1.7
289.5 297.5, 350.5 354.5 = 2.6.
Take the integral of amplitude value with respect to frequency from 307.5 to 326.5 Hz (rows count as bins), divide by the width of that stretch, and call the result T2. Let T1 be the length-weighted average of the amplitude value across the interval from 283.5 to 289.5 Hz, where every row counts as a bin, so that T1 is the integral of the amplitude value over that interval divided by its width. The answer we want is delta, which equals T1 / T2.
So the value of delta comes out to 0.94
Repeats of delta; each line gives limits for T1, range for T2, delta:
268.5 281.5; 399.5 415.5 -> 0.94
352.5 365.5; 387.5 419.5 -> 0.98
